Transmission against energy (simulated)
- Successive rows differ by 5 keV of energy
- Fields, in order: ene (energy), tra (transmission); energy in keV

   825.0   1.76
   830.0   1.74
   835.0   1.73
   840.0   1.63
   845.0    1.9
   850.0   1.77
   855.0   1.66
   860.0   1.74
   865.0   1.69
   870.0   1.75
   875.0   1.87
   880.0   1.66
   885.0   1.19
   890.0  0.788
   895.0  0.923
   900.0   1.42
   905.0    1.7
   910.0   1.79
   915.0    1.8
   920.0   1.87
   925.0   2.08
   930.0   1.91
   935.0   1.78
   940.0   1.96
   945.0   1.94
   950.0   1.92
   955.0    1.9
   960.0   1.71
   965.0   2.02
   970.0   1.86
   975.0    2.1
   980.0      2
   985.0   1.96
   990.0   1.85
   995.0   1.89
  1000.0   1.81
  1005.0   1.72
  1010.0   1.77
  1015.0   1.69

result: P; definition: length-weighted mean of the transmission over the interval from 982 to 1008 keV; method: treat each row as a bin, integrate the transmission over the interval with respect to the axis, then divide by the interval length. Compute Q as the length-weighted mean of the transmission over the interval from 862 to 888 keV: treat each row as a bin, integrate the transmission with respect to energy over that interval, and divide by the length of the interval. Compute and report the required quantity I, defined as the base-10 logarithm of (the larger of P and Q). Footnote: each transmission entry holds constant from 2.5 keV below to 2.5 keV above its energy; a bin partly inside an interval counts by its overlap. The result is 0.267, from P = 1.85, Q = 1.62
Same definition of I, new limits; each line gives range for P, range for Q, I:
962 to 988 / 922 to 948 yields 0.297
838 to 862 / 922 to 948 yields 0.286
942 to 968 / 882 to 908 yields 0.278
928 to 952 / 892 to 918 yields 0.279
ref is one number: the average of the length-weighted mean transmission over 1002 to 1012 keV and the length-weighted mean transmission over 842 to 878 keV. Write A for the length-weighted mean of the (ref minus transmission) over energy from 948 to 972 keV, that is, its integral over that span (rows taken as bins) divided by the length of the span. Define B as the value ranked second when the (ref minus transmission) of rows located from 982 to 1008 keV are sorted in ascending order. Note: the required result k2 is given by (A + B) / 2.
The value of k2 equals -0.13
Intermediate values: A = -0.13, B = -0.134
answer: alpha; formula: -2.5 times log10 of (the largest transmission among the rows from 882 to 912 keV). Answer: -0.63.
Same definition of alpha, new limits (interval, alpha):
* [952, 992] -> -0.81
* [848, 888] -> -0.68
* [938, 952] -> -0.73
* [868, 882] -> -0.68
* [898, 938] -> -0.80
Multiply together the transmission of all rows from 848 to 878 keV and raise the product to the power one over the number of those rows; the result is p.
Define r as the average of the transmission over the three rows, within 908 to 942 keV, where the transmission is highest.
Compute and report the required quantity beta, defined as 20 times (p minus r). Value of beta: -5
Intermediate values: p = 1.745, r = 1.98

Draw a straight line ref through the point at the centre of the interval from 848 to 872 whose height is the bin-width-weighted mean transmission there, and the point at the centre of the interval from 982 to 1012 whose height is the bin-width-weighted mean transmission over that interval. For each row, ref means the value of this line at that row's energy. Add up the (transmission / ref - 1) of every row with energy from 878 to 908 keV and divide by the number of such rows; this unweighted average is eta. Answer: -0.27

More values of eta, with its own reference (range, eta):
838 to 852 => 0.03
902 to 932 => 0.05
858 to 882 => 0.01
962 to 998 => 0.07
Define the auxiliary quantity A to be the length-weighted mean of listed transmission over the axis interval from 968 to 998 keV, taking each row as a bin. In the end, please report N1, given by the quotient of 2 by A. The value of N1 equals 1.03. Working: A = 1.94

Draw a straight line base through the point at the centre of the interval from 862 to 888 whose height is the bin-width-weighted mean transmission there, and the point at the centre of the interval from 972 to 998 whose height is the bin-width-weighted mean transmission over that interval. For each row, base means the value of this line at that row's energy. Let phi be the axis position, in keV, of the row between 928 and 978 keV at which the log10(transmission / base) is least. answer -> 960.0 keV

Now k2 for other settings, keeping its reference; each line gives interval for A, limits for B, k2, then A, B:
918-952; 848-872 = -0.08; -0.17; 0.006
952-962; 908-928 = -0.09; -0.06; -0.114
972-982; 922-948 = -0.25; -0.29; -0.204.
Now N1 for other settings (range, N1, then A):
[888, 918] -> 1.41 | 1.42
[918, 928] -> 1.01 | 1.98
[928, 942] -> 1.06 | 1.88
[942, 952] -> 1.04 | 1.93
